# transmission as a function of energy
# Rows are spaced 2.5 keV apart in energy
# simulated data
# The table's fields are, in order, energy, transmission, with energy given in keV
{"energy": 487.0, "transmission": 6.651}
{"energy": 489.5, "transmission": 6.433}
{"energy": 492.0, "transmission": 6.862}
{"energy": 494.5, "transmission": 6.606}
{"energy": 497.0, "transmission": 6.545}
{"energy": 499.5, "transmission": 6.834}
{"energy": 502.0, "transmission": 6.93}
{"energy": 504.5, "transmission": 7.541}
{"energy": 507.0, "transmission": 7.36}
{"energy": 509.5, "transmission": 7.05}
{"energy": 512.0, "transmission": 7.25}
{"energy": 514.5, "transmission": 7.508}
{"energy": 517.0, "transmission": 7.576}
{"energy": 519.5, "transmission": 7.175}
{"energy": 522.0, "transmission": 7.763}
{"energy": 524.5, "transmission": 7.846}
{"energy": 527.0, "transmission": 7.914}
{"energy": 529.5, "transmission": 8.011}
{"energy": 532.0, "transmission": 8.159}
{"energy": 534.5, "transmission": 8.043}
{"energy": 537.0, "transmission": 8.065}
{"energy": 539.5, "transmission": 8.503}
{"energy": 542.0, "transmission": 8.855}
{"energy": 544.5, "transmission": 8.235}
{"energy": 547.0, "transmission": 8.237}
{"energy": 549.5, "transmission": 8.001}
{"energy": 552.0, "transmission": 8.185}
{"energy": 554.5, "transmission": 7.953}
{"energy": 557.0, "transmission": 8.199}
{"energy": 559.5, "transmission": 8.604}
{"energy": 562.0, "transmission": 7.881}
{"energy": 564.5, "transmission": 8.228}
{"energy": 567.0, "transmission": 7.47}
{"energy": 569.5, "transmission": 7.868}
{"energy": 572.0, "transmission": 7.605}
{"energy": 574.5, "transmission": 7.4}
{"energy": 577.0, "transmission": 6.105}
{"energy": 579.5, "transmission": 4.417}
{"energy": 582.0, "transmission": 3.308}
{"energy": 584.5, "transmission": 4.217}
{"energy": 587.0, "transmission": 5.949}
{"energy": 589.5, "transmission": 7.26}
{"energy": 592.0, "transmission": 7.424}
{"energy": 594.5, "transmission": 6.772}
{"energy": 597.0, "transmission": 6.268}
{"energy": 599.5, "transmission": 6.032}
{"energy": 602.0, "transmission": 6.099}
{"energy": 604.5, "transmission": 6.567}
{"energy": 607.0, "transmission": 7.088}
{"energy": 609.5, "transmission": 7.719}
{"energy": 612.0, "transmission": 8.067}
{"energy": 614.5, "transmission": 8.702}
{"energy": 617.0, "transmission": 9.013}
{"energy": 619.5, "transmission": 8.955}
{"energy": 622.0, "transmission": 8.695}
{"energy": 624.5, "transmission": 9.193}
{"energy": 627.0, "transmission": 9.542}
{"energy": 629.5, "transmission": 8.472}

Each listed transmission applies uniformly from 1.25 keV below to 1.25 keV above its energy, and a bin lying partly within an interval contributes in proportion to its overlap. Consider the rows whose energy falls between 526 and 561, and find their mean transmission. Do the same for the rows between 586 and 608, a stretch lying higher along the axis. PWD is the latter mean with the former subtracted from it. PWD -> -1.6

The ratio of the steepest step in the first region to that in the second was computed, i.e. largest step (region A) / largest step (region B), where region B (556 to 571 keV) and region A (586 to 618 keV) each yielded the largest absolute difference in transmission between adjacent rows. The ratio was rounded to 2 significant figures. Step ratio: 1.7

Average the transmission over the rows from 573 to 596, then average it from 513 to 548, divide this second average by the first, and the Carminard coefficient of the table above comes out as 1.4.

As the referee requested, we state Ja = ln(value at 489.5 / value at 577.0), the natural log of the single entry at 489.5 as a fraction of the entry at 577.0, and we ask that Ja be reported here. 0.1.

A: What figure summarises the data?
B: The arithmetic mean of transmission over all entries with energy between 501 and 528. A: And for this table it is 7.4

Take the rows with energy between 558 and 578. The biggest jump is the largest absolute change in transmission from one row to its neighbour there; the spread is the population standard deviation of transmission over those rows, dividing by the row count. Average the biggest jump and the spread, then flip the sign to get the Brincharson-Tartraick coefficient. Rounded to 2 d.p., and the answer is -0.99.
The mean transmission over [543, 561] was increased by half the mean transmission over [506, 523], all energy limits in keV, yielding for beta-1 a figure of 11.9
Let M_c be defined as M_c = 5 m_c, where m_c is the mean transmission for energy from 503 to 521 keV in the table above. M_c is 36.8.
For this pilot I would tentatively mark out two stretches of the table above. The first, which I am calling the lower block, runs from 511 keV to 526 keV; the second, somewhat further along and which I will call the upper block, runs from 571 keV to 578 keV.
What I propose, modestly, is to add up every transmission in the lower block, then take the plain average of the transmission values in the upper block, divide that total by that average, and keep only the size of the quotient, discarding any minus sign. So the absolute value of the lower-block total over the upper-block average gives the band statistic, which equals 6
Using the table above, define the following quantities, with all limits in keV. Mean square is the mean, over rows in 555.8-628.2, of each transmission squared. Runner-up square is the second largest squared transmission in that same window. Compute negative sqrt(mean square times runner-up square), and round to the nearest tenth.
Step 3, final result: -68.2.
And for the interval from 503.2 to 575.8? -67.9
